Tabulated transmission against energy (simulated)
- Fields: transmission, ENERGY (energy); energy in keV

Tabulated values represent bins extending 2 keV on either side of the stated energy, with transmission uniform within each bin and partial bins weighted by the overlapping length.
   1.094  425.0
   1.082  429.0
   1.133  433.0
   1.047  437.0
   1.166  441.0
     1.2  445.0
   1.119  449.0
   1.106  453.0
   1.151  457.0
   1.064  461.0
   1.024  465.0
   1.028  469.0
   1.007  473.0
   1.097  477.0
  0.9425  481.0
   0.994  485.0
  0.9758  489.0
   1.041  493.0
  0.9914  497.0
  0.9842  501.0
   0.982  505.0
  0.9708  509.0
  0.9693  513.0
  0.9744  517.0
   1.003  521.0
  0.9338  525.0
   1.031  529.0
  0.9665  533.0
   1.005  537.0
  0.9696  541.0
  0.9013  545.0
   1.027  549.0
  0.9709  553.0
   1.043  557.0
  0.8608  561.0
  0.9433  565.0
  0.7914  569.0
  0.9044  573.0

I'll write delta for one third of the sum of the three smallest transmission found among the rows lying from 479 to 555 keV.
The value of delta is 0.93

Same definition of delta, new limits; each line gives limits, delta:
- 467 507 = 0.97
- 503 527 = 0.96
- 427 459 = 1.08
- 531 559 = 0.95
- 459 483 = 0.99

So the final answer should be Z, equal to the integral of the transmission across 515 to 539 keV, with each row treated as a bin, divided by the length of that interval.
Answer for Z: 0.99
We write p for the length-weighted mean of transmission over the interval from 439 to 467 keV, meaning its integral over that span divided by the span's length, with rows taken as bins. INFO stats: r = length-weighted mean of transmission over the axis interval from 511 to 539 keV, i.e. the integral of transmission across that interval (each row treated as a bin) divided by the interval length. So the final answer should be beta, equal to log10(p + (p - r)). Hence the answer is 0.10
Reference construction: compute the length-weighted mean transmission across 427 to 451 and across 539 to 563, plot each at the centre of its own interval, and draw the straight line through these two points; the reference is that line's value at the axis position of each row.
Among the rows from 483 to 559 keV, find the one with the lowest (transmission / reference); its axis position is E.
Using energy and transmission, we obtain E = 489.0 keV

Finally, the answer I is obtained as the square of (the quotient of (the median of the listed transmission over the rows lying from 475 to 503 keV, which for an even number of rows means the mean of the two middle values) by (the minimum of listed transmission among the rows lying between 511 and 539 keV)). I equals 1.13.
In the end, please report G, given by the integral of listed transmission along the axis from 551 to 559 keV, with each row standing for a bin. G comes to 8.1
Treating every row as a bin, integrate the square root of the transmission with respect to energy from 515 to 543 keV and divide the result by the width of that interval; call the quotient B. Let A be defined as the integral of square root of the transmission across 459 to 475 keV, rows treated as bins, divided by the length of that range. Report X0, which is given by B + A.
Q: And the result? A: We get 2.01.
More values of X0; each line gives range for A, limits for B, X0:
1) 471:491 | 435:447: 2.07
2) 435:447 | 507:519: 2.05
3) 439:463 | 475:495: 2.07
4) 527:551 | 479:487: 1.98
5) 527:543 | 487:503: 2.00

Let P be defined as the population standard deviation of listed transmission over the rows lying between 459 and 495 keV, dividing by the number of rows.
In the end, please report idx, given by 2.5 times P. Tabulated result 0.109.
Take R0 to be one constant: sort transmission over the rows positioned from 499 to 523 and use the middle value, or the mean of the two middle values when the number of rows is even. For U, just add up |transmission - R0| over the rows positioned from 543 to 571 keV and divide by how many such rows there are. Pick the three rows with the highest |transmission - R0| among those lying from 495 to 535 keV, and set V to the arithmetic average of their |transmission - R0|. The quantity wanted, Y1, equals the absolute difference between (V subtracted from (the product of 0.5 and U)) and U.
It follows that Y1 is 0.079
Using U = 0.077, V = 0.041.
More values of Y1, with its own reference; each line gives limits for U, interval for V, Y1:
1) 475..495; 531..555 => 0.074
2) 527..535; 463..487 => 0.088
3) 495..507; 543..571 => 0.131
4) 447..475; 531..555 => 0.097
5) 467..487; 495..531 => 0.066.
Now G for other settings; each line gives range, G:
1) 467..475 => 8.1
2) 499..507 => 7.9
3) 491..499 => 8.1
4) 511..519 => 7.8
